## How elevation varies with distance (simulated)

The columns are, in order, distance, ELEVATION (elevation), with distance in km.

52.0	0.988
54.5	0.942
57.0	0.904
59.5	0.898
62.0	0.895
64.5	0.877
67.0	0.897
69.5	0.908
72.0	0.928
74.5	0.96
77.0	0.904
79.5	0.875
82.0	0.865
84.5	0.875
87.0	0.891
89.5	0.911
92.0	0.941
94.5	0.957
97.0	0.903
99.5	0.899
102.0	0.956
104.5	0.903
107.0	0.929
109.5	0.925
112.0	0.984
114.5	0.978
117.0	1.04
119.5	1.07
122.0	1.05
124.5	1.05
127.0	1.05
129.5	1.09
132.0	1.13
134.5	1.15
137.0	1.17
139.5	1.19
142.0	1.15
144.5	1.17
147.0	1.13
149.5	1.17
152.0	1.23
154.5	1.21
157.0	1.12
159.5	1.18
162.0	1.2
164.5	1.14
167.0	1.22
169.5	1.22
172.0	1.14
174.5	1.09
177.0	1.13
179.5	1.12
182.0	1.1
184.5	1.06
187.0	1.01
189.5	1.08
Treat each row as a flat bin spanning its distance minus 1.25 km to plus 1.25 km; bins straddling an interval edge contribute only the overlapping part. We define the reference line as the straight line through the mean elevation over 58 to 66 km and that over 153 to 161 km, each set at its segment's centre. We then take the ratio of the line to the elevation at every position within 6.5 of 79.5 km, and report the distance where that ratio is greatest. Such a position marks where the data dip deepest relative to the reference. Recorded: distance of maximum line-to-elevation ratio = 82.0 km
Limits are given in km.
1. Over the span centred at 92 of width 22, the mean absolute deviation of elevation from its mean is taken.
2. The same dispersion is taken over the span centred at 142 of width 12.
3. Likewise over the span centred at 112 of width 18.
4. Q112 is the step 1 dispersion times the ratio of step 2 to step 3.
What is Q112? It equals 0.010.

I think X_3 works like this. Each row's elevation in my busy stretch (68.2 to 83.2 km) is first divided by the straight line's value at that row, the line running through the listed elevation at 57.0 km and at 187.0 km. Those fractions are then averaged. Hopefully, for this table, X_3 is 0.99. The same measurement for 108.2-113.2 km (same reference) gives 1.01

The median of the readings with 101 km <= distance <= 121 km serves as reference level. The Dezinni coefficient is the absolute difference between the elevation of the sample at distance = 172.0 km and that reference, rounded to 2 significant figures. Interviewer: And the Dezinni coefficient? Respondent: 0.17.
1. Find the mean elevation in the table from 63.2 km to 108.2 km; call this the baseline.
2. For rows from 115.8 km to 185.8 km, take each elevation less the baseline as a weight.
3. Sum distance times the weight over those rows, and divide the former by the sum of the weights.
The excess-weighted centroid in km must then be 152.4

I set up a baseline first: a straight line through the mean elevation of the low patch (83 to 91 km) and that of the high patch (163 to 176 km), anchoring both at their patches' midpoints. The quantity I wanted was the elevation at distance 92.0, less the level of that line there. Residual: 0.032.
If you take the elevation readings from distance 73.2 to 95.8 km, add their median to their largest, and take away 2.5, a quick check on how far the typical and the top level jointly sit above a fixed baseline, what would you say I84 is -0.6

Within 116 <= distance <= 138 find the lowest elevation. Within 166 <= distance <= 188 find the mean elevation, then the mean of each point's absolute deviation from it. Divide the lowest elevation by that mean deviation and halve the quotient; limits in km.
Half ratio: 10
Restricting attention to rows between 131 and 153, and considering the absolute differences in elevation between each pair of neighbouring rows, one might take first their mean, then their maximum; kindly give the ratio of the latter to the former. 1.8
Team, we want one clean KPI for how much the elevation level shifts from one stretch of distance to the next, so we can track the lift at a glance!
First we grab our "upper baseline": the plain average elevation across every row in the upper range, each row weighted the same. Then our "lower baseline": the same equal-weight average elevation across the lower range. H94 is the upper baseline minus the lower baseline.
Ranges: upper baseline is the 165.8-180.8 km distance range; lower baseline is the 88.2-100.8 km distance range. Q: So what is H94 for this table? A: 0.23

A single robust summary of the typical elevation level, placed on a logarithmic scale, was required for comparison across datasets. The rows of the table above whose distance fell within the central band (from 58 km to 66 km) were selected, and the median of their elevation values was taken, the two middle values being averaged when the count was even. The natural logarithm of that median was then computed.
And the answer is -0.11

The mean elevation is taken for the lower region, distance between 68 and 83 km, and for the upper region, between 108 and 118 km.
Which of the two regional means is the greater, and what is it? 0.98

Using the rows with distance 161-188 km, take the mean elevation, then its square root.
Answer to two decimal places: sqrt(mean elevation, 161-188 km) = 1.06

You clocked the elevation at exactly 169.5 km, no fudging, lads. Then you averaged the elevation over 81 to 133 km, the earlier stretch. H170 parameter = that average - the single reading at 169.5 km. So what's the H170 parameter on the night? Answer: -0.25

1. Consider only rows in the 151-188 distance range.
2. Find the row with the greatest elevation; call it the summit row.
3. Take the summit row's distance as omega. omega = 152.0 km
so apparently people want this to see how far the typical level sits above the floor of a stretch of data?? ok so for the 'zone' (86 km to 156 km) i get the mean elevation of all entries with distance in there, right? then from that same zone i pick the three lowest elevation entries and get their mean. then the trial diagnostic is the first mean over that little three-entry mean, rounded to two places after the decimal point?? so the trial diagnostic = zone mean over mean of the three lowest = 1.16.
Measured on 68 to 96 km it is 1.04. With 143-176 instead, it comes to 1.05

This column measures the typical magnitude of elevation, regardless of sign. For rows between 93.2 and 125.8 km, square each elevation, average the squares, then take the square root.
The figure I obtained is 0.97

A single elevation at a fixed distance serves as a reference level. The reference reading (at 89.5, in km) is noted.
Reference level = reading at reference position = 0.911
